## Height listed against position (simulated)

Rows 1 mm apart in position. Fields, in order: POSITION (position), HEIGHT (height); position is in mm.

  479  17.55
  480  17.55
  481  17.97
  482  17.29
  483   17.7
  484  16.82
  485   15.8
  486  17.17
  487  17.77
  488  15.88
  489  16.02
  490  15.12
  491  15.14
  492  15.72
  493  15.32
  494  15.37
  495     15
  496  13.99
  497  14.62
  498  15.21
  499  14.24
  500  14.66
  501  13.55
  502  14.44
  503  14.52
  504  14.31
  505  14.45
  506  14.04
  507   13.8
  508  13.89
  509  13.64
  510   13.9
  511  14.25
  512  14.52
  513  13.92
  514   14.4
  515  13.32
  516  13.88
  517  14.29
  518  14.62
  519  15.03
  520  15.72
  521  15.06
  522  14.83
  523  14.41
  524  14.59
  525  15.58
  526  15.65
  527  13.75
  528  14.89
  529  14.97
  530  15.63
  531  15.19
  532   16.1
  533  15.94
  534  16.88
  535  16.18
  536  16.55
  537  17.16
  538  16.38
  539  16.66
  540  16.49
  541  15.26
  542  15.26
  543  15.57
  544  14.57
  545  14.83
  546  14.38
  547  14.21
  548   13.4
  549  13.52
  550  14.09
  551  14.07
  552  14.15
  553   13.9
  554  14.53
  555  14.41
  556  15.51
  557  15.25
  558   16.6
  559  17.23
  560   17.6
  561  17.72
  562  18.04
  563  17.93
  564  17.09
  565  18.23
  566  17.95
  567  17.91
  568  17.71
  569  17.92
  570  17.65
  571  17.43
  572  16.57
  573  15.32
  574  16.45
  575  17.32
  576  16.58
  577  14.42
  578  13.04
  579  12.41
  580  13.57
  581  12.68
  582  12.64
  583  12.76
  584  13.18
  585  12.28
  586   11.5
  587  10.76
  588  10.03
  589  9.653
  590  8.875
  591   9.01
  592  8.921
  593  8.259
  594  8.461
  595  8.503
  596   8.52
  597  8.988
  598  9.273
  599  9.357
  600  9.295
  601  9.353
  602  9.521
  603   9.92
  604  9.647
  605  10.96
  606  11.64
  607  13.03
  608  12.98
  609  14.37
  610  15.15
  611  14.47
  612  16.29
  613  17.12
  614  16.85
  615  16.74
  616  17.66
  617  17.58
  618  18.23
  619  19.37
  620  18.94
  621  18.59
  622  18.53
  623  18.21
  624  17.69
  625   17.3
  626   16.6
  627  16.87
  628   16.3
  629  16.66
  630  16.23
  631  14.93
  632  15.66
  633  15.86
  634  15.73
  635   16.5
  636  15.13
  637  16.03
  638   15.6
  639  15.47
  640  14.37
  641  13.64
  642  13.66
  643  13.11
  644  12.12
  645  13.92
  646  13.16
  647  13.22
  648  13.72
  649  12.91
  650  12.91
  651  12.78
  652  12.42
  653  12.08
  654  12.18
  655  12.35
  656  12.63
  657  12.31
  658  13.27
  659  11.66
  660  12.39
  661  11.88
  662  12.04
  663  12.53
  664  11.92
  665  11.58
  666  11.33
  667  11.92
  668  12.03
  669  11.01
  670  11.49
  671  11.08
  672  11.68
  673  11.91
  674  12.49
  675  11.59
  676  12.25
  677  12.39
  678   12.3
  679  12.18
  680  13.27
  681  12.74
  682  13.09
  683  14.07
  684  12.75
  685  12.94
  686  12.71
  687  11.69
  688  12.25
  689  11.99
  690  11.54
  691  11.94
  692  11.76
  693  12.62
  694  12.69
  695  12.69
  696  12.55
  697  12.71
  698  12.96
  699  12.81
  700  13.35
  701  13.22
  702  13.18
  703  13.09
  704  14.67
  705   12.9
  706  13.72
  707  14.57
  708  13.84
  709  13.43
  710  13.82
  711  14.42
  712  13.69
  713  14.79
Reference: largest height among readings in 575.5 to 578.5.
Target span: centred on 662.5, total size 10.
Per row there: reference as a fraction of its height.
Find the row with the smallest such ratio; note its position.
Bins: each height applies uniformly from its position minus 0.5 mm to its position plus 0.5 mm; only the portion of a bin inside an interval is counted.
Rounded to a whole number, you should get 658 mm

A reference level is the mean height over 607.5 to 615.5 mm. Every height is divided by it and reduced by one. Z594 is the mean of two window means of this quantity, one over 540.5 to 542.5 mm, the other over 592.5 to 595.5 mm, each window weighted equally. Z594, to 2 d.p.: -0.24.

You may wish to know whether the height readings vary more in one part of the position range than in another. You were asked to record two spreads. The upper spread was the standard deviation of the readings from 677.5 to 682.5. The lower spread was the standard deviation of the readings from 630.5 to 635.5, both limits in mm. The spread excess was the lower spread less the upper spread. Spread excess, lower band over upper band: 0.1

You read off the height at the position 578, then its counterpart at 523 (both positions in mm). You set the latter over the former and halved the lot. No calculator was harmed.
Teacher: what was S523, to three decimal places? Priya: 0.553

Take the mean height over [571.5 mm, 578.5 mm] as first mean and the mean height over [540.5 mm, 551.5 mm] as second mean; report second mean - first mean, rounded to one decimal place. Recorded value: -1.2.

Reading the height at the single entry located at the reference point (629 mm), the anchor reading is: 16.66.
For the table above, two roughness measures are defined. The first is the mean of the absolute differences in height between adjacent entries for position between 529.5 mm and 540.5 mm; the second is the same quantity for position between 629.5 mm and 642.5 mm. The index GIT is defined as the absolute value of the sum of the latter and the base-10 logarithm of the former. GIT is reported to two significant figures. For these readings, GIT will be 0.38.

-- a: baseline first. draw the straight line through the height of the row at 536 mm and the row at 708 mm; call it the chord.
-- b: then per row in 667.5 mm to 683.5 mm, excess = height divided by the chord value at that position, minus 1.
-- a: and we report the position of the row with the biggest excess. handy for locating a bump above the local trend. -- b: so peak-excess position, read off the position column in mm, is 683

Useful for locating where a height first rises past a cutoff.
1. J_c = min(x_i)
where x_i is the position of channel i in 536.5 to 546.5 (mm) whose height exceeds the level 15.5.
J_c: 537 mm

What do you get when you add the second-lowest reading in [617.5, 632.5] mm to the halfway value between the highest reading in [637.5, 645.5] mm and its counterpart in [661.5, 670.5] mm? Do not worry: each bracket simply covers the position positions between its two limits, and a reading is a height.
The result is 29.7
